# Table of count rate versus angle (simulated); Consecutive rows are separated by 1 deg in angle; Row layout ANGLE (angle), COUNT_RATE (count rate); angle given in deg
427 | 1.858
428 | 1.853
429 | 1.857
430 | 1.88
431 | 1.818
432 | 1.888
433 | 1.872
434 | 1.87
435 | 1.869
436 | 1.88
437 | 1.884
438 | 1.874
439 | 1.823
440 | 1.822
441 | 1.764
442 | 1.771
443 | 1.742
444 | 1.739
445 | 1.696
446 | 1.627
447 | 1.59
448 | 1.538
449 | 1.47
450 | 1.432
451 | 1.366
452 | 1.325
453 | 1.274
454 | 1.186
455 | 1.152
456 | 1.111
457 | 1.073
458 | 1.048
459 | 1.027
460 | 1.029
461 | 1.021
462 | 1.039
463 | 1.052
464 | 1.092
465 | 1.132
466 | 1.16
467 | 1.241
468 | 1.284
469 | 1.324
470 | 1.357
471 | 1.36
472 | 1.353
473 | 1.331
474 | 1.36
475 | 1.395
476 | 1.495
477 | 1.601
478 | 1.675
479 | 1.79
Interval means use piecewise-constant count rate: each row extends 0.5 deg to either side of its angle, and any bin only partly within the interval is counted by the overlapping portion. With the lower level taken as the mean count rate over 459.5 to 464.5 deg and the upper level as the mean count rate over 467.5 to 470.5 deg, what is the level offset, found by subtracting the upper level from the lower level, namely -0.28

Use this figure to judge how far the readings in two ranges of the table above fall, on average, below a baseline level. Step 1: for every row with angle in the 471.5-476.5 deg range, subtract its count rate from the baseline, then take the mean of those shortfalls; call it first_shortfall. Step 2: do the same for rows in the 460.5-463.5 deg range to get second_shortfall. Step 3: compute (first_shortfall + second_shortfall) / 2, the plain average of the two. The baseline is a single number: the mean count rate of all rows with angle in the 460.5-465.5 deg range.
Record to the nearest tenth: -0.1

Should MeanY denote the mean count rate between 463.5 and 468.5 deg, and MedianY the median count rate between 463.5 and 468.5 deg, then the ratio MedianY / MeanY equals 0.98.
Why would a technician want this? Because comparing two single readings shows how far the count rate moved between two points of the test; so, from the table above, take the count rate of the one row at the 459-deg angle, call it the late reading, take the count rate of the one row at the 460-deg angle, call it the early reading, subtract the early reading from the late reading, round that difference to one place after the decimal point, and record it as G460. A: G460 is 0.0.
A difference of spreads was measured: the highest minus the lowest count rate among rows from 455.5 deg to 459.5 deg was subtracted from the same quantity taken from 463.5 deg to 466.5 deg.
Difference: -0.02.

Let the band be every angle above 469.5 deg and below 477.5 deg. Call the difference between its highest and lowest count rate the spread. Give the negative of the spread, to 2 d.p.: -0.27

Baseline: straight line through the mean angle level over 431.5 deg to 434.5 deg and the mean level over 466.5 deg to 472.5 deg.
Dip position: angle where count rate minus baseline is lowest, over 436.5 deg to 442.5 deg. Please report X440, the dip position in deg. 441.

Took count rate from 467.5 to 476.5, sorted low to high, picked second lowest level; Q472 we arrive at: 1.324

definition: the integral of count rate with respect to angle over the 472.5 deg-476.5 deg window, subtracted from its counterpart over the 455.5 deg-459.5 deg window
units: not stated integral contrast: -1.3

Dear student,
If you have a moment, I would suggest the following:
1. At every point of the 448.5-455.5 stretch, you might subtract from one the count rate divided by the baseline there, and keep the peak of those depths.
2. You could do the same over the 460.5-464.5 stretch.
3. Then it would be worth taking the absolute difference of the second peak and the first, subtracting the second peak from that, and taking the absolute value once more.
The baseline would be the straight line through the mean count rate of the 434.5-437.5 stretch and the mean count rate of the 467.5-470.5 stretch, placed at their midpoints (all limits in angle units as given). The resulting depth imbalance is 0.26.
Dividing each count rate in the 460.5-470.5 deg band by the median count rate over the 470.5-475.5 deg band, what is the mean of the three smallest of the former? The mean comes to 0.76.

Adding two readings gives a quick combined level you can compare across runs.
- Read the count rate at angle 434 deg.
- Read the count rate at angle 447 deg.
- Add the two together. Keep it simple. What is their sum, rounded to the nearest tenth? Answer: 3.5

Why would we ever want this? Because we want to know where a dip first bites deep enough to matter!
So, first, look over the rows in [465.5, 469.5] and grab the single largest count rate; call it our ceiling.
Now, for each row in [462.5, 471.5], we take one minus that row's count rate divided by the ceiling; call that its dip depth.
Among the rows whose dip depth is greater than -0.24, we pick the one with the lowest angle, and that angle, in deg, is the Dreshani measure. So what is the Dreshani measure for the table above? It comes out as 463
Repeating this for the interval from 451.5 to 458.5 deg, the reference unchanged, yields 452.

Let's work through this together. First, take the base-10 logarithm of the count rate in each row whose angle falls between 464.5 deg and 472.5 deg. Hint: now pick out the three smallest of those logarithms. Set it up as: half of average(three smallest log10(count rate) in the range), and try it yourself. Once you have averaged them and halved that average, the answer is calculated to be 0.035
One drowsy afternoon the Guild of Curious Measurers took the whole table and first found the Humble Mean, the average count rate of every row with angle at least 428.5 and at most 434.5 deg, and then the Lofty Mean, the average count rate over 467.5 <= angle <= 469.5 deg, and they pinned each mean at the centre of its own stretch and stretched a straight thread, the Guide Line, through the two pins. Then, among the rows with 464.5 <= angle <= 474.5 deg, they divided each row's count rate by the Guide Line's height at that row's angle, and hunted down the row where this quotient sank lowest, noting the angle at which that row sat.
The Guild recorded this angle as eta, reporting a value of 465 deg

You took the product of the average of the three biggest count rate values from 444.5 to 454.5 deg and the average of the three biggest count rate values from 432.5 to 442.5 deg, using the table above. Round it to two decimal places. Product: 3.08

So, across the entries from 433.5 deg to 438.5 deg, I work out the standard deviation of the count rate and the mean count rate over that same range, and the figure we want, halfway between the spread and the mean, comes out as 0.94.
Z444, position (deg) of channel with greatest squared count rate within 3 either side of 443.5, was 442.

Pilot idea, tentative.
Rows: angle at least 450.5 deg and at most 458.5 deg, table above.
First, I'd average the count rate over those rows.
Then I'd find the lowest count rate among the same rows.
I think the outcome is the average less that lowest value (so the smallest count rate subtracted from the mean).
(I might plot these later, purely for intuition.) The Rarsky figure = 0.14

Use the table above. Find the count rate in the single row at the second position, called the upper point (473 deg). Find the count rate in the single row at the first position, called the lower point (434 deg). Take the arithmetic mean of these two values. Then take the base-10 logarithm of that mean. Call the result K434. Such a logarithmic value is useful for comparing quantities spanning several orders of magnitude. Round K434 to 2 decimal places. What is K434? 0.20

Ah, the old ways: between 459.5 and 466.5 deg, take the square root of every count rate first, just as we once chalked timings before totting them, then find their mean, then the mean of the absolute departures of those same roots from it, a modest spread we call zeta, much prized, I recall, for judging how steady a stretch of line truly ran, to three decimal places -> 0.022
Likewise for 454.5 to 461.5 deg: 0.019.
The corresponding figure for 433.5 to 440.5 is 0.008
